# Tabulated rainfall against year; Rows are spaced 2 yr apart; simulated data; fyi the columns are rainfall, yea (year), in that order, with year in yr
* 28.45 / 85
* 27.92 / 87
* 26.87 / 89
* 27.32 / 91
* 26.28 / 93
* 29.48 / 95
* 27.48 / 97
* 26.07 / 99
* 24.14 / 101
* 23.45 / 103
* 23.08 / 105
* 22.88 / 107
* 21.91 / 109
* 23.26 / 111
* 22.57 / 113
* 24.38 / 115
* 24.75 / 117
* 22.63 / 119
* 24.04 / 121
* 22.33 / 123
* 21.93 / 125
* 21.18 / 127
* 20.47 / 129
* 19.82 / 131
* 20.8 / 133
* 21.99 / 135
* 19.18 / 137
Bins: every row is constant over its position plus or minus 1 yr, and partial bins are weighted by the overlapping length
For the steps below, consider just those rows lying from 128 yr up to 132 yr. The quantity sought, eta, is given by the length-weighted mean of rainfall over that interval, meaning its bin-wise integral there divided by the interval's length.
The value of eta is 20.1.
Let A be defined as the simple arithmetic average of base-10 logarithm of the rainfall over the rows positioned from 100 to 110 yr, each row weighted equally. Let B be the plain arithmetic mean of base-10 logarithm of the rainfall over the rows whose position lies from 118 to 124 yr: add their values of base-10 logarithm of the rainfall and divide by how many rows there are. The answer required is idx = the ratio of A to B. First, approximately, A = 1.36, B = 1.36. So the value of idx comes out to 1.00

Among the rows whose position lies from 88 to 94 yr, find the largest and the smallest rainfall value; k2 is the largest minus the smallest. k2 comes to 1.0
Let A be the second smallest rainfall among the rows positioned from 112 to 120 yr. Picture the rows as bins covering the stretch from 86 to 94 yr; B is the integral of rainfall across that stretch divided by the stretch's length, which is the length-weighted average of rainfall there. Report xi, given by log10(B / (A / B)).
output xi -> 1.51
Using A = 22.63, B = 27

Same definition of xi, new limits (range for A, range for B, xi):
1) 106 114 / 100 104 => 1.40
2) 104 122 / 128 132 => 1.25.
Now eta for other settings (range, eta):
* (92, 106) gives 25.7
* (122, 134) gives 21.1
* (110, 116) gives 23.4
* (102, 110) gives 22.8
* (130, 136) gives 20.9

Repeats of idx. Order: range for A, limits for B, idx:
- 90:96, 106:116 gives 1.06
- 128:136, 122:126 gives 0.98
